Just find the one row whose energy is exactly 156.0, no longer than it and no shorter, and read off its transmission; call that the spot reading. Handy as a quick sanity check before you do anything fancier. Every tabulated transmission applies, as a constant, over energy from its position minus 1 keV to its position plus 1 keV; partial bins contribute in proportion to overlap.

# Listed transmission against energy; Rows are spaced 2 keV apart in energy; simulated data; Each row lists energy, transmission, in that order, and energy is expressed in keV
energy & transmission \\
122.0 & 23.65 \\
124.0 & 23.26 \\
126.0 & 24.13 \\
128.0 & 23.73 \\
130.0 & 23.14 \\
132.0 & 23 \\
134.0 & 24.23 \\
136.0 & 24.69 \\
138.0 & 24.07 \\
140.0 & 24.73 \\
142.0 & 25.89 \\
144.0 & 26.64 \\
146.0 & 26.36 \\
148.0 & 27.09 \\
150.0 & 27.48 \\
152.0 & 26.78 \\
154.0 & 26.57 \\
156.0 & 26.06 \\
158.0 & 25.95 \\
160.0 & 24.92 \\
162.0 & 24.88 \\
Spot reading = 26.06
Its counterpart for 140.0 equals 24.73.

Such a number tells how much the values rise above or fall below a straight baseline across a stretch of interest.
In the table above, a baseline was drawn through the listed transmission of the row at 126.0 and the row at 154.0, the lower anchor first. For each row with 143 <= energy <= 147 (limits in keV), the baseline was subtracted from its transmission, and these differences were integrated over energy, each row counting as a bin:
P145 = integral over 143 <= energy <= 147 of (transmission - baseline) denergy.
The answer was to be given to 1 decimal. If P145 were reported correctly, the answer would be 2.9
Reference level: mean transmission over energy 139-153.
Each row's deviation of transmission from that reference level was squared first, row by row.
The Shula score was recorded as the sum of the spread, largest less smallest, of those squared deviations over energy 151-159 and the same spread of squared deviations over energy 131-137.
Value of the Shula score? 8.9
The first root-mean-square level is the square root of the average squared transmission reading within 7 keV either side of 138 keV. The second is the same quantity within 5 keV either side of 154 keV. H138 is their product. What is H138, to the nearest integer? 658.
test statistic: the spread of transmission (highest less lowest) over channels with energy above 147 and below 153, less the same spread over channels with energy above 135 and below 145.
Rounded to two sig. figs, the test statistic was -1.9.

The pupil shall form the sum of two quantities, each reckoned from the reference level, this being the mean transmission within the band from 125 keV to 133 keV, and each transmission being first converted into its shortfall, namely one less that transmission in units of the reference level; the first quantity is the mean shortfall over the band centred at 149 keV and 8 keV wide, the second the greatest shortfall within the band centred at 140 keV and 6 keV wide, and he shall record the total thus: -0.17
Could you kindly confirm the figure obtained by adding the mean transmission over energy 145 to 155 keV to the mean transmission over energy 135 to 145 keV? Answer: 52.06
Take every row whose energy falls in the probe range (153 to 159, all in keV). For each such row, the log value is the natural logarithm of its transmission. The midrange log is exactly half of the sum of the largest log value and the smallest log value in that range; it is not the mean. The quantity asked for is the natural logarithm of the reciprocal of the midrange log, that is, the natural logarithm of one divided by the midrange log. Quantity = -1.184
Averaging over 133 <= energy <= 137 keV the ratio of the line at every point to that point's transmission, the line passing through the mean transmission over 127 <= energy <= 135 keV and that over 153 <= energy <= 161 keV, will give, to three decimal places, 0.977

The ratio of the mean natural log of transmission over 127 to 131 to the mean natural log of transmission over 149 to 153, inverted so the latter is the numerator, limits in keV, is 1.05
